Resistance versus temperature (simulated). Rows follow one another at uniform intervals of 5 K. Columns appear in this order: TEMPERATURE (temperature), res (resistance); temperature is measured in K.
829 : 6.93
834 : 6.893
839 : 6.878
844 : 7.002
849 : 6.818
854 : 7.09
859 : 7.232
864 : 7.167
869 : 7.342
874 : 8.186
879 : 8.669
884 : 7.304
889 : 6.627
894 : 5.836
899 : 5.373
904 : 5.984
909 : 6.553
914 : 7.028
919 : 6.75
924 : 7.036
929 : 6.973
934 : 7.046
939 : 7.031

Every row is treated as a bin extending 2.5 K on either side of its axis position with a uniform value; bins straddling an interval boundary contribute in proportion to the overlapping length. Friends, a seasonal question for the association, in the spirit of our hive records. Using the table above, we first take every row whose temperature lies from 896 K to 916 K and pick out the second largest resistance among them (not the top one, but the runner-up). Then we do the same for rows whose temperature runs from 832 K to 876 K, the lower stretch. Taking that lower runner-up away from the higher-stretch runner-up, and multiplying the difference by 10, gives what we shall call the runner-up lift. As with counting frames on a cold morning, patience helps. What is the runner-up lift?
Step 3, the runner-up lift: -8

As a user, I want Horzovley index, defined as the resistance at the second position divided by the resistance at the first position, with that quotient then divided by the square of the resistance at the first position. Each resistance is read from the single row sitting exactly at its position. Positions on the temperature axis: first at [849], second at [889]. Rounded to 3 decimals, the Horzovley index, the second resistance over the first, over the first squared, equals 0.021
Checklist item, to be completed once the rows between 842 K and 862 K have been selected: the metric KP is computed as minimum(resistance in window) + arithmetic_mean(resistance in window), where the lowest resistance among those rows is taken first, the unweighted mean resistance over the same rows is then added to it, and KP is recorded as 13.9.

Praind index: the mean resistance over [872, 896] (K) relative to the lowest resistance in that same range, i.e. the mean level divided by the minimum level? 1.26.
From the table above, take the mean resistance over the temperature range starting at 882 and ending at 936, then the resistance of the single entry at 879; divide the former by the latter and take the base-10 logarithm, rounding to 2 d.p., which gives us -0.12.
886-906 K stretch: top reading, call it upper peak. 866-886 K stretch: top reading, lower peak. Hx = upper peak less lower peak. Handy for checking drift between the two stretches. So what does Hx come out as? -2.0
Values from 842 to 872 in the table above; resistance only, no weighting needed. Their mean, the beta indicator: 7.1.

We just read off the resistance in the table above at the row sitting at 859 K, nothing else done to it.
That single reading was 7.232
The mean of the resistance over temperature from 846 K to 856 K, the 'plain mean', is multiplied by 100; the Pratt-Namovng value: 695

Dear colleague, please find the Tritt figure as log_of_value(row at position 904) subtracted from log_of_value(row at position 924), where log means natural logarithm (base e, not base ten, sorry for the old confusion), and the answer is 0.16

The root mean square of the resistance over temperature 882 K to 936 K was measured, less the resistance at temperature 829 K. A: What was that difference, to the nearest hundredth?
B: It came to -0.31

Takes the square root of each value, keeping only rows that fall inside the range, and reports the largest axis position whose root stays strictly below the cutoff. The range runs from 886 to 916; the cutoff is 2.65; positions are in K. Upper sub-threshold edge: 909 K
